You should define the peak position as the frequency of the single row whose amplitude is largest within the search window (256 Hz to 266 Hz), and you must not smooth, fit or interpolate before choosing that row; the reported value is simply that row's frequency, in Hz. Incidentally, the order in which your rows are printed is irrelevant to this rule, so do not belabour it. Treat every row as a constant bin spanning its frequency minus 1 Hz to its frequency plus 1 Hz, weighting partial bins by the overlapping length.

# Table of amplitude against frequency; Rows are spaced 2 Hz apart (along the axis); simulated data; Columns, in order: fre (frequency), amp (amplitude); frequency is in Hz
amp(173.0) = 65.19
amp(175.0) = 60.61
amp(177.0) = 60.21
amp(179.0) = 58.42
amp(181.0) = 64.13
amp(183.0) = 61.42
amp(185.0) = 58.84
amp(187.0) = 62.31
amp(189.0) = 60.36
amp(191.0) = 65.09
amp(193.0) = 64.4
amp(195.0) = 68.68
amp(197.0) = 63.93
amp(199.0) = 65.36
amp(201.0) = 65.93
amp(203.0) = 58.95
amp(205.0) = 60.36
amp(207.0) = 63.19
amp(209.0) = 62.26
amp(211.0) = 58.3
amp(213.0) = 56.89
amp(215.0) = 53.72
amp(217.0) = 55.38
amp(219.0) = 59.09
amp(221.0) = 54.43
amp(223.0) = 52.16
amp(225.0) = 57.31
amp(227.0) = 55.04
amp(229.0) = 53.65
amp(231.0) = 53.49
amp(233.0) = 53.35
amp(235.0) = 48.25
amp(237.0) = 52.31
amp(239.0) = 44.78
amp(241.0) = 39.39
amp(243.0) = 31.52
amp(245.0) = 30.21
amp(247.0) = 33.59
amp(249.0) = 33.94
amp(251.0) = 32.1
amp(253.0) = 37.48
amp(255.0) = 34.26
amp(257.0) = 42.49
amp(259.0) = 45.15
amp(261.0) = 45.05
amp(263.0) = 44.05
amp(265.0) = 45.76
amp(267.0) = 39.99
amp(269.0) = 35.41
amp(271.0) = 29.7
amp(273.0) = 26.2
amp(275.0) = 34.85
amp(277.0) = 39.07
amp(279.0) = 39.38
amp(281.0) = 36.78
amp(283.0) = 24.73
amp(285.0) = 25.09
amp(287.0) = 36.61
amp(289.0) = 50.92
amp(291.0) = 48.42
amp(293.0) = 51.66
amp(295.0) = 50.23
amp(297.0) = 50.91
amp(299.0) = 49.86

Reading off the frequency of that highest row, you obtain 265.0 Hz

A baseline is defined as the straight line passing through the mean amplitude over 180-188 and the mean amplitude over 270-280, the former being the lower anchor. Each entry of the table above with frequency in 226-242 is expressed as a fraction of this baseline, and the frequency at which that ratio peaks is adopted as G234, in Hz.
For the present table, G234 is 237.0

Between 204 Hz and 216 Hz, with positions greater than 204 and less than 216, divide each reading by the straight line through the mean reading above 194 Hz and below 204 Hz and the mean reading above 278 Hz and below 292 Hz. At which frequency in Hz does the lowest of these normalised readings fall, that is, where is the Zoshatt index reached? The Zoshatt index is 215.0 Hz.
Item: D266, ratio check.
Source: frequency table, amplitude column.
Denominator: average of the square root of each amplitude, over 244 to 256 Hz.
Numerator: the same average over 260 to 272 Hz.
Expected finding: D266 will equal 1.09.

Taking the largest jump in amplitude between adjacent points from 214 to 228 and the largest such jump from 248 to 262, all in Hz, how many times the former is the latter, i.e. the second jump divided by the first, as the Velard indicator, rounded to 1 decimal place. 1.6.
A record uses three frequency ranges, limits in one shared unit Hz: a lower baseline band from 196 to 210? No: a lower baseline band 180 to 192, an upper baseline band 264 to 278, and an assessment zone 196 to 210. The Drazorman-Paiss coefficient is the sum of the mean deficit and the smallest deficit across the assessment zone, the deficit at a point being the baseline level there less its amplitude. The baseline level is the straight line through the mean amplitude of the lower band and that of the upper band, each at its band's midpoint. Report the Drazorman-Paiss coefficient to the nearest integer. -15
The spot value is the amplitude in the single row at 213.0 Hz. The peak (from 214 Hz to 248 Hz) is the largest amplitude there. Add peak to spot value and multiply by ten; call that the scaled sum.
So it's 1160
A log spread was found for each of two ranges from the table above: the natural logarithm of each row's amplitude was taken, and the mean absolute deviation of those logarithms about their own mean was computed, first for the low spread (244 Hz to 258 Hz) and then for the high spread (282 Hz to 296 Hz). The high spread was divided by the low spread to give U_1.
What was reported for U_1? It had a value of 3.51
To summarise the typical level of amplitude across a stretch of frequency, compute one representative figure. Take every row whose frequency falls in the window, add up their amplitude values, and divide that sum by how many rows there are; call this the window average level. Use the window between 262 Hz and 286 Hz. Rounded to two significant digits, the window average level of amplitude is 35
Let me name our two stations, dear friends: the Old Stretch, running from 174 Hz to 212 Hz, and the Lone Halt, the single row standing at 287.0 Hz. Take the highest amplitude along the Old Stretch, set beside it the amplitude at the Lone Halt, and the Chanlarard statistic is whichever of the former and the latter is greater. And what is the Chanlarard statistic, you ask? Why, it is 68.7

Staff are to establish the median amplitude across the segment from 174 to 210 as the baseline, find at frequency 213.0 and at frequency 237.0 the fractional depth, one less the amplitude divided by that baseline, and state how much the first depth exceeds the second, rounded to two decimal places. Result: -0.07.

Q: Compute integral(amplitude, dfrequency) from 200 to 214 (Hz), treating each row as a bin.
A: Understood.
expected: 852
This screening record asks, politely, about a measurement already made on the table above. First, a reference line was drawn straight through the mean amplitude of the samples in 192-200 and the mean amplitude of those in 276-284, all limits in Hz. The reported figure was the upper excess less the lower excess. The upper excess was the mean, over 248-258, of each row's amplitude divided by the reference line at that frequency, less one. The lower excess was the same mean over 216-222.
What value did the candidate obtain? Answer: -0.18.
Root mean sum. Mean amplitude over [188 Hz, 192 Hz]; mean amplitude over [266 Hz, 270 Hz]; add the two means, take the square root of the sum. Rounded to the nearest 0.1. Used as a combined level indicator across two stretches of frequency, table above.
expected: 10.0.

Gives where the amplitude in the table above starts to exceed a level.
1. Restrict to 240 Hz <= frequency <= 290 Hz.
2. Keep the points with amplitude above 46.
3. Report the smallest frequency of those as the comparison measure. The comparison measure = 289.0 Hz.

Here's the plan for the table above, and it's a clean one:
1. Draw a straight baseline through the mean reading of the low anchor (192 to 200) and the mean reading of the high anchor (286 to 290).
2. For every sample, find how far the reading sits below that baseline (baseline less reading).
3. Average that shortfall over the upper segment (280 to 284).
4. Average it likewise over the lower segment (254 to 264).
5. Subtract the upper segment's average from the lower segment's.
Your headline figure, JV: -6.0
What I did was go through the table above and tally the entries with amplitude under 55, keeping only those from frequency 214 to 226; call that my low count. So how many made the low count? 3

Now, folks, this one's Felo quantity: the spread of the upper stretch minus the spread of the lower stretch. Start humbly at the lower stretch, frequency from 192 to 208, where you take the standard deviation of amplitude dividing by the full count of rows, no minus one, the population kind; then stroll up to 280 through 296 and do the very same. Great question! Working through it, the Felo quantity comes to 7.7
